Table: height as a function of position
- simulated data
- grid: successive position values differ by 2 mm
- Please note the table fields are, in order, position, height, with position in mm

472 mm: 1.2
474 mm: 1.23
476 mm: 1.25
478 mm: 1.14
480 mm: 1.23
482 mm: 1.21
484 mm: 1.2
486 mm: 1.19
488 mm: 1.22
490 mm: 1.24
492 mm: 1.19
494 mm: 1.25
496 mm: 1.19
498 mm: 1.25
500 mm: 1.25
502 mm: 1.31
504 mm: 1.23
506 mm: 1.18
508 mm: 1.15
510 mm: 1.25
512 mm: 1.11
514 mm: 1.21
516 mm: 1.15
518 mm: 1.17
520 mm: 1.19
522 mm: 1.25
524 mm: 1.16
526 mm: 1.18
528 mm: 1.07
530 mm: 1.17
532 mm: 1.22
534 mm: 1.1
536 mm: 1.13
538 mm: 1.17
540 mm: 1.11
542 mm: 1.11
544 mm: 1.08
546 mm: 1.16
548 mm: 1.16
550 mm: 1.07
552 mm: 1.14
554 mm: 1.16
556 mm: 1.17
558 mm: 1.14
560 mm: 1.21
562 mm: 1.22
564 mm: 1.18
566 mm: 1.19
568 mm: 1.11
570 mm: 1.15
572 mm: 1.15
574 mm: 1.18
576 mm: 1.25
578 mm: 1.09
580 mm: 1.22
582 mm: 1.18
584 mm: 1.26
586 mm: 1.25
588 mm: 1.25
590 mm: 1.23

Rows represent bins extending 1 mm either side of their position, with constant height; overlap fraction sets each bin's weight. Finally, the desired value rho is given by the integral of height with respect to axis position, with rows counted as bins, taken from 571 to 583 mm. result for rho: 14.14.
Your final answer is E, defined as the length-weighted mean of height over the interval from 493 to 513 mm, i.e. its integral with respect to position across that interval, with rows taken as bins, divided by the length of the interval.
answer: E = 1.22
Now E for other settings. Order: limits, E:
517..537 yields 1.16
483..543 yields 1.19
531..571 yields 1.15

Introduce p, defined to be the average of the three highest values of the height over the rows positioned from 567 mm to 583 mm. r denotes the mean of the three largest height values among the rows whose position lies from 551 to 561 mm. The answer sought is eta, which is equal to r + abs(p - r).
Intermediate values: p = 1.22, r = 1.18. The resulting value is 1.22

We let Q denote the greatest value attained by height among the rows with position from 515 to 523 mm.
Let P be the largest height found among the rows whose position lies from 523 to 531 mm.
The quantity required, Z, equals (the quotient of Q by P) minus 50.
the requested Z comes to -48.9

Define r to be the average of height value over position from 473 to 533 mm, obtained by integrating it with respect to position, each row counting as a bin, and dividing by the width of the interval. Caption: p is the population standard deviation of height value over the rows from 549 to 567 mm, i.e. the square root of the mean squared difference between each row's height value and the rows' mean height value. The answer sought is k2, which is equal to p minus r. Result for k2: -1.16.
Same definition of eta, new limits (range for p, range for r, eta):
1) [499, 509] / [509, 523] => 1.26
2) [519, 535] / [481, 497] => 1.25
